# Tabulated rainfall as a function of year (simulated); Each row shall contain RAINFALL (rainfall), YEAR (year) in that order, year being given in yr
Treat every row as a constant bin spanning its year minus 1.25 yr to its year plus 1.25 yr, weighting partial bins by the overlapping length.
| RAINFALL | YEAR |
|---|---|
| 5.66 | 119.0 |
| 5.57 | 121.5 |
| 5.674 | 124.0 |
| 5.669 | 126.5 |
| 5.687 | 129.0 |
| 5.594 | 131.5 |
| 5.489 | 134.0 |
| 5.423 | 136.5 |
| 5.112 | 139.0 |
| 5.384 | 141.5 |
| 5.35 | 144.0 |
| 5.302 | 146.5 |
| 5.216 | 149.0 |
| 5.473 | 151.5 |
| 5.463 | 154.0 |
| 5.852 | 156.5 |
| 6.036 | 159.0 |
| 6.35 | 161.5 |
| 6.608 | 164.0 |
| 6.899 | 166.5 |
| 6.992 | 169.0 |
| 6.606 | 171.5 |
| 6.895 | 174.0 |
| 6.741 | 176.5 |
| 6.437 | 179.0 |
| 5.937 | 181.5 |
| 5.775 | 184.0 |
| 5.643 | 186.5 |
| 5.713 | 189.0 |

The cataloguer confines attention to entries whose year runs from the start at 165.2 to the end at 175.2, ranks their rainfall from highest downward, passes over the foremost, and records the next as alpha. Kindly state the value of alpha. 6.899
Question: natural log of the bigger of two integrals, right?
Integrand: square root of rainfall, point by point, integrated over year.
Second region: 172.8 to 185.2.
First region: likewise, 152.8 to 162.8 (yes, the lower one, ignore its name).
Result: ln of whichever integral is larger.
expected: 3.4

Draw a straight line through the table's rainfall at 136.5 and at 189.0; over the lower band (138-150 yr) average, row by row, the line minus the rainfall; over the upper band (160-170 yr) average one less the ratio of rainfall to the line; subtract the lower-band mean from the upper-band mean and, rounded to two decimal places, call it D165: -0.39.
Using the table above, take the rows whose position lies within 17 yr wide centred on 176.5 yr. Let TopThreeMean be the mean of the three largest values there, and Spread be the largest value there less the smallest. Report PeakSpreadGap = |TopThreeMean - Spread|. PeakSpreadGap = 5.7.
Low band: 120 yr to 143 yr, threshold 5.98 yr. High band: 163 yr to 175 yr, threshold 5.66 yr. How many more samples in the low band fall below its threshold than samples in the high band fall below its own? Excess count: 9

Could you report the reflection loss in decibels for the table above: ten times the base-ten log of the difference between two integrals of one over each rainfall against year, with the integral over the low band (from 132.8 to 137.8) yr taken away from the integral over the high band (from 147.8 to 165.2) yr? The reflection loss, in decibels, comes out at 3.2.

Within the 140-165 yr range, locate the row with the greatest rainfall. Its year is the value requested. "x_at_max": 164.0 yr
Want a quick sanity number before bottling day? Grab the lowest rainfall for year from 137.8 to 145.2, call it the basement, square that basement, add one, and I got 27.1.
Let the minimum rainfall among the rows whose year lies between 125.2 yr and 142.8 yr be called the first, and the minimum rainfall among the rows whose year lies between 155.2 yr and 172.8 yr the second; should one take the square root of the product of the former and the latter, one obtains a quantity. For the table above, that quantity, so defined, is 5.47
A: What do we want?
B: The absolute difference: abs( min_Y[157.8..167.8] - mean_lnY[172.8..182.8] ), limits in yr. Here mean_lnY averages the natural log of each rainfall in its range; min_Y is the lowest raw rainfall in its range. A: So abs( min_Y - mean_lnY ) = 4.17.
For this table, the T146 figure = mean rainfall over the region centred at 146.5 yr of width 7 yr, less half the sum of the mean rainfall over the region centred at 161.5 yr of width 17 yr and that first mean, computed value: -0.51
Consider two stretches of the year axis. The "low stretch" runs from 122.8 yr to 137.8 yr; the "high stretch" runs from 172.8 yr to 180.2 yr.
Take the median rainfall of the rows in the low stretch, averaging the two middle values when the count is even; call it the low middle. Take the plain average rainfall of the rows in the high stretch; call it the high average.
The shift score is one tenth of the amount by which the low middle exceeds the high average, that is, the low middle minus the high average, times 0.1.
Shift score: -0.11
